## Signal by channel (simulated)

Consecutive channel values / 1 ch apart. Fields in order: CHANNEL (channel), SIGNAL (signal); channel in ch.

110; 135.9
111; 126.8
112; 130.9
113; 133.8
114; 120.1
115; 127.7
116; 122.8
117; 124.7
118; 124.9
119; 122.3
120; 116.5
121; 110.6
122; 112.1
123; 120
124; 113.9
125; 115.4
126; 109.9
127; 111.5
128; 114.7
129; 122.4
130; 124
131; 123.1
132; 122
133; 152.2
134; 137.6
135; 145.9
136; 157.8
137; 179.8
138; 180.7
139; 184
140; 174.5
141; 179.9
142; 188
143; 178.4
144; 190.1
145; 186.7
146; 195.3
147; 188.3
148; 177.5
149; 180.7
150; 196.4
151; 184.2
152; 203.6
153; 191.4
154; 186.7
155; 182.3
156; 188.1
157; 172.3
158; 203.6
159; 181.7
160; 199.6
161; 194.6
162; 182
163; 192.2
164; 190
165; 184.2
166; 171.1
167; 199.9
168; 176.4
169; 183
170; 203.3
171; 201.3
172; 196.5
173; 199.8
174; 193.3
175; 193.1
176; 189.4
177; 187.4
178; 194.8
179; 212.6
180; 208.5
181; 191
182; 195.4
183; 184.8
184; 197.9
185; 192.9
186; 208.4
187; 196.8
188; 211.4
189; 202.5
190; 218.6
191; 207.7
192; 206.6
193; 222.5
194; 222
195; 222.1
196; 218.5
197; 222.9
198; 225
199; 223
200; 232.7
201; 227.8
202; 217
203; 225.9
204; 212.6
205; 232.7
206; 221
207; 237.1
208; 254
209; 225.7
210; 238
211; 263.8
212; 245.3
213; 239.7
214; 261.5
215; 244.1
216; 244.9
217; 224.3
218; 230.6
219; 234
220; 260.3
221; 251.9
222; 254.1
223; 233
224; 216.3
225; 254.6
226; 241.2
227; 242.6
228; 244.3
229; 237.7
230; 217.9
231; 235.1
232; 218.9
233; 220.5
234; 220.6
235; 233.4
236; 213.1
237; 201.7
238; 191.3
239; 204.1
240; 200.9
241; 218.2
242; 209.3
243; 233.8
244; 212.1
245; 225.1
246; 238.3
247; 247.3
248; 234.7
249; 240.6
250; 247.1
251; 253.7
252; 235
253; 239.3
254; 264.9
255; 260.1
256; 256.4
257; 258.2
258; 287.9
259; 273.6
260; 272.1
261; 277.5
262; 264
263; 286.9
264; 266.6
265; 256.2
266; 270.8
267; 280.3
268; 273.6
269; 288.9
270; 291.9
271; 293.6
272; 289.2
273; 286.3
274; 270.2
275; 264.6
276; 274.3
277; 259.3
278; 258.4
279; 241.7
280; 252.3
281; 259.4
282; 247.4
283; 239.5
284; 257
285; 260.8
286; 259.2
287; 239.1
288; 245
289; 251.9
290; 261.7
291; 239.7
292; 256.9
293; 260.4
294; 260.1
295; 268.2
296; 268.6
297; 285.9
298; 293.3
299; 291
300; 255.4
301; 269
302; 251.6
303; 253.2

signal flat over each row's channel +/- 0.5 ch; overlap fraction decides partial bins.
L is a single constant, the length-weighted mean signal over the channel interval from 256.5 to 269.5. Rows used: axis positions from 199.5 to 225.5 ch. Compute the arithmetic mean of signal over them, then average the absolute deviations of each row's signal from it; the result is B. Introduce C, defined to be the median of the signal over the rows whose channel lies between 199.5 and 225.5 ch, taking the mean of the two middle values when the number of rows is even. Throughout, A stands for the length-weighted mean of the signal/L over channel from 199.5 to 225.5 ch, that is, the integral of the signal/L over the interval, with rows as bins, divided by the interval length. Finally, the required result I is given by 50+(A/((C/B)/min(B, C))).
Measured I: 50.5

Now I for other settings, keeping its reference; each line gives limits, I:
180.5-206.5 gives 50.5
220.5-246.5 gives 50.8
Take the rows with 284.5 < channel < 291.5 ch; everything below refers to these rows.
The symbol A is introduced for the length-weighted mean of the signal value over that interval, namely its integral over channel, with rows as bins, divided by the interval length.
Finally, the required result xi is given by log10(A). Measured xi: 2.40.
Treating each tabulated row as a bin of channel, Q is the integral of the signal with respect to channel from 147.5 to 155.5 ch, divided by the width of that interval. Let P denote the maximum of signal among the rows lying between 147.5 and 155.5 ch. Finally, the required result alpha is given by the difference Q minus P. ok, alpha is -16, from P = 203.6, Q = 188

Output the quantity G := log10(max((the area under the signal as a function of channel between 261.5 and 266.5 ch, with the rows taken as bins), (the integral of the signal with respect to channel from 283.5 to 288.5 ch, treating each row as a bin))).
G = 3.13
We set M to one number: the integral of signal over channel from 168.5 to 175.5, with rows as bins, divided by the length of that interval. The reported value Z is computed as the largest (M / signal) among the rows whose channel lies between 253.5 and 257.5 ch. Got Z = 0.76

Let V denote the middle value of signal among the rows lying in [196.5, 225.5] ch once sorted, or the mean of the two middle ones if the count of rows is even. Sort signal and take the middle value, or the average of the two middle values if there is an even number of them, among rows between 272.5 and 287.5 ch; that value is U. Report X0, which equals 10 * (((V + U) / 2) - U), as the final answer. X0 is -131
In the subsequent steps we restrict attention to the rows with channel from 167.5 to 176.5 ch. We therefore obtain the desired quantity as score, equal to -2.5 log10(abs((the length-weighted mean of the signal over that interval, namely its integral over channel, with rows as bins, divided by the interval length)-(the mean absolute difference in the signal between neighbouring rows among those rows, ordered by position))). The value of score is -5.7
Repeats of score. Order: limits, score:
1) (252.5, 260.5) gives -6.0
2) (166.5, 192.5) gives -5.7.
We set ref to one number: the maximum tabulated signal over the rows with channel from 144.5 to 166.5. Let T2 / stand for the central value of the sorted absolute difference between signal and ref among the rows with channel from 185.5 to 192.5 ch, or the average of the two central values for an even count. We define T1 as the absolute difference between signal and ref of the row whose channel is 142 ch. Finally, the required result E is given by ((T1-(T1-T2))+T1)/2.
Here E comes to 10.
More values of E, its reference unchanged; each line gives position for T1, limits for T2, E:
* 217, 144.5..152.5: 18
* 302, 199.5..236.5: 39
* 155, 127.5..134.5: 51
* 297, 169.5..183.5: 46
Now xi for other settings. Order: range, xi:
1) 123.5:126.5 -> 2.05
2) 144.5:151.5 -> 2.27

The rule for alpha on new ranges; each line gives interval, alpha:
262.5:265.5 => -17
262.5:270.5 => -15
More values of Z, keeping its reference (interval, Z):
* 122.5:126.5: 1.78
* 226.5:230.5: 0.90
